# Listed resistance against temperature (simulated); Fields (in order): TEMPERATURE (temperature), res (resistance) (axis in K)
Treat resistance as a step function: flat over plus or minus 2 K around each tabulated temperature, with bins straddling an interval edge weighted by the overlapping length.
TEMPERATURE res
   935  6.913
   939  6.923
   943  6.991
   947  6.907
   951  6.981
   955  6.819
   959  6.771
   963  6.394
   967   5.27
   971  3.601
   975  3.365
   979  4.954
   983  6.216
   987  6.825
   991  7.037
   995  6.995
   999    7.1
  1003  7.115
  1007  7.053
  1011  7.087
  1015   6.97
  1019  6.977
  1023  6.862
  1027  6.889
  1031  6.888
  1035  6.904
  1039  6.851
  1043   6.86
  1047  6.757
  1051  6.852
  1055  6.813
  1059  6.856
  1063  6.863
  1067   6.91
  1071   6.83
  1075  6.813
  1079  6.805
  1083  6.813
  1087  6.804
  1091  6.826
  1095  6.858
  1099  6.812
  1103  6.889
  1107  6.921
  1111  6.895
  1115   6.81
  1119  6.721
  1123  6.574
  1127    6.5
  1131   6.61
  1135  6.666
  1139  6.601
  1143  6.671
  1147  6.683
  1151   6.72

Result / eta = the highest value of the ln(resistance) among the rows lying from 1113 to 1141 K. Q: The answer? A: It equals 1.92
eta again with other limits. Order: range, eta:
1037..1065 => 1.93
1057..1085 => 1.93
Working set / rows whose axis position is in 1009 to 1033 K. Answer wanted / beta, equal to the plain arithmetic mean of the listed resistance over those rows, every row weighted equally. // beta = 6.95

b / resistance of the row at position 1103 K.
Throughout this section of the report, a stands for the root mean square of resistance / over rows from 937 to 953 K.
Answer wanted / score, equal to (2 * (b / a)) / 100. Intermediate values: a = 6.95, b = 6.889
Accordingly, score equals 0.0198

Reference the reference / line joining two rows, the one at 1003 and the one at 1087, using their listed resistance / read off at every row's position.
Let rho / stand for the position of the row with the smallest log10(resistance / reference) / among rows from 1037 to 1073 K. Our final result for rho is 1047 K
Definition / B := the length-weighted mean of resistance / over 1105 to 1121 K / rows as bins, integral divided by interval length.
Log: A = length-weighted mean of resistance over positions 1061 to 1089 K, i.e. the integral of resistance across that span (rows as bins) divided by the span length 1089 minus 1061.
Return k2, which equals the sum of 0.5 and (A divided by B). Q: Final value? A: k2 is 1.50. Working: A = 6.83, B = 6.84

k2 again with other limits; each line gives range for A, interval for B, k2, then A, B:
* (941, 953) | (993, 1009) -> 1.48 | 6.96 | 7.07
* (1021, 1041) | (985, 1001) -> 1.48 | 6.88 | 6.99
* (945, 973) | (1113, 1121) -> 1.40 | 6.11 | 6.77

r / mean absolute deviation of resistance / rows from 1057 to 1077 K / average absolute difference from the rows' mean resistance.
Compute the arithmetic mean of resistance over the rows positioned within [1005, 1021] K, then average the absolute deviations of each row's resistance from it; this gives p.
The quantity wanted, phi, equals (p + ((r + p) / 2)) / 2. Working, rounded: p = 0.048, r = 0.03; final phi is 0.04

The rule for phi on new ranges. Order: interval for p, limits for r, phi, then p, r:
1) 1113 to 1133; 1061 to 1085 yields 0.08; 0.098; 0.03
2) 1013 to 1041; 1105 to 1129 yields 0.06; 0.039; 0.14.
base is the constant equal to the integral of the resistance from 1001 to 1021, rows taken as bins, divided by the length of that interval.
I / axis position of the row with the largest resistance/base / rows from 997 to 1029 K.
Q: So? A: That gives 1003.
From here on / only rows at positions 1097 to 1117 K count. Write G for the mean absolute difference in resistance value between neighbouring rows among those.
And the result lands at 0.055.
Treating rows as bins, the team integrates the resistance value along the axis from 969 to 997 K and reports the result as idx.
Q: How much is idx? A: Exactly 156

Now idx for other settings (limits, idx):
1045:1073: 192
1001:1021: 141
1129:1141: 80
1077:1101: 164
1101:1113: 83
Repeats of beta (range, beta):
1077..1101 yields 6.82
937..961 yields 6.90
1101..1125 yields 6.80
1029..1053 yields 6.85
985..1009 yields 7.02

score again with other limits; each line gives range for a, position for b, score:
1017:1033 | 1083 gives 0.0197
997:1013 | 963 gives 0.0180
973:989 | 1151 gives 0.0244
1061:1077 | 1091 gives 0.0199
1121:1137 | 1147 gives 0.0203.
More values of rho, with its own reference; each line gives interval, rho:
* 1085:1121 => 1087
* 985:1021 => 987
